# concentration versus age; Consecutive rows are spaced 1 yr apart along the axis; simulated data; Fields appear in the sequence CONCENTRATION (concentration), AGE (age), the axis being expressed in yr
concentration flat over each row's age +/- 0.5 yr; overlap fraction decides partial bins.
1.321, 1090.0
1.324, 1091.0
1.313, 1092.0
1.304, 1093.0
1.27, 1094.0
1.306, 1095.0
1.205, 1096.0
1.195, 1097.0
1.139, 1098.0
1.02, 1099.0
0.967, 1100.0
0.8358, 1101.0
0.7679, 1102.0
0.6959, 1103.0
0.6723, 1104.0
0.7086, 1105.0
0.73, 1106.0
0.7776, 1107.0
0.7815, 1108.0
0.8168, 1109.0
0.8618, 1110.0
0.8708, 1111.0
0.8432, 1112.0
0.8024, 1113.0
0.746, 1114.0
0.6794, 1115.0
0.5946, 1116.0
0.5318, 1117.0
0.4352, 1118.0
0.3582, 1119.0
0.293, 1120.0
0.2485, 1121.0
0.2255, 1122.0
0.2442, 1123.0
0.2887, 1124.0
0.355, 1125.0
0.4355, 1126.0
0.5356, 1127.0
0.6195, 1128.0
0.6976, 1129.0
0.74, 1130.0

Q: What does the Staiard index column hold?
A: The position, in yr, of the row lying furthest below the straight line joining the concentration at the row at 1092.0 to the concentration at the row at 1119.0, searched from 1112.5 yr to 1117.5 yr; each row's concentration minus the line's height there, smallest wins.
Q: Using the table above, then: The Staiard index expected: 1117.0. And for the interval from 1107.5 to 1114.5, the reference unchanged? 1108.0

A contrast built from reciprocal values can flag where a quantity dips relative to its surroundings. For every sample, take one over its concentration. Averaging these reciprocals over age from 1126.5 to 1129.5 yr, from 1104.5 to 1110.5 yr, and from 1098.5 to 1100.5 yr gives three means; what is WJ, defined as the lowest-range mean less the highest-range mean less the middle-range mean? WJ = -1.9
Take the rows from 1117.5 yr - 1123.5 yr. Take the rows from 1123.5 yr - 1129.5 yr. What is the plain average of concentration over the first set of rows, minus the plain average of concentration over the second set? -0.19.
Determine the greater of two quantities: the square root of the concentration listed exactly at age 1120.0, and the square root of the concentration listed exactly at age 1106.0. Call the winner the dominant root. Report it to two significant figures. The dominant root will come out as 0.85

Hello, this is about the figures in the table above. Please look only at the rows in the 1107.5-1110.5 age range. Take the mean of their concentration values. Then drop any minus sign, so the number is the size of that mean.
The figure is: 0.82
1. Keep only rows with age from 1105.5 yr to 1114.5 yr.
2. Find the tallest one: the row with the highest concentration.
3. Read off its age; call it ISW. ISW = 1111.0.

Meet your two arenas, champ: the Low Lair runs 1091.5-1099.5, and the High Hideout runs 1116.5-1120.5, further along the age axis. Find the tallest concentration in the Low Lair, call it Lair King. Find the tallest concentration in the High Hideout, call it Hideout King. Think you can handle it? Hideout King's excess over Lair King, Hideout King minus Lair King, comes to -0.8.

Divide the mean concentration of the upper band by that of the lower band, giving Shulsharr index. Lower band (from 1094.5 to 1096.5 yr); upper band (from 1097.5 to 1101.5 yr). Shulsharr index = 0.79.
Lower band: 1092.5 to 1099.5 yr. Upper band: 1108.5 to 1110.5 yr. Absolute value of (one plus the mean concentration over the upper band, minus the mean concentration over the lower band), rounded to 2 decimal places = 0.63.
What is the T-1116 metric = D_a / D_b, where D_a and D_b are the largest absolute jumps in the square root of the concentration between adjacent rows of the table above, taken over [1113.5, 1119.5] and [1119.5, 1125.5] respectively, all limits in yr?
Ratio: 1.19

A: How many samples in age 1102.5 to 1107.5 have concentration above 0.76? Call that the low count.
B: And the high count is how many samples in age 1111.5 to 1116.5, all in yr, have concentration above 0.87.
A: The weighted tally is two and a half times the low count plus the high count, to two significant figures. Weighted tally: 2.5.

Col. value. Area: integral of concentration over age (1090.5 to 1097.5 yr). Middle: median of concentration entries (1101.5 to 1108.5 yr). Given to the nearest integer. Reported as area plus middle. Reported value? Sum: 10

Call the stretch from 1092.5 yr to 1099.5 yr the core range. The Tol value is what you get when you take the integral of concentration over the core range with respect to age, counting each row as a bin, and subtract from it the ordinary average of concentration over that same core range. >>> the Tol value 7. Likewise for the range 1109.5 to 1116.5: 5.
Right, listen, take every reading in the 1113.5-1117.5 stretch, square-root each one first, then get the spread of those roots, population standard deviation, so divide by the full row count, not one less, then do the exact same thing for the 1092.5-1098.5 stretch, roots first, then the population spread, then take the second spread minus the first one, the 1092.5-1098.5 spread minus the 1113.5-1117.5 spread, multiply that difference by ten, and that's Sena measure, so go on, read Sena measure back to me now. -0.2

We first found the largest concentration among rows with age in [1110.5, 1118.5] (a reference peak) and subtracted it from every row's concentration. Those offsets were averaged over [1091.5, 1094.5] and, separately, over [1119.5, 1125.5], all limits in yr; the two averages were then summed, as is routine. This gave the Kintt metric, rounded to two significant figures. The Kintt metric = -0.17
